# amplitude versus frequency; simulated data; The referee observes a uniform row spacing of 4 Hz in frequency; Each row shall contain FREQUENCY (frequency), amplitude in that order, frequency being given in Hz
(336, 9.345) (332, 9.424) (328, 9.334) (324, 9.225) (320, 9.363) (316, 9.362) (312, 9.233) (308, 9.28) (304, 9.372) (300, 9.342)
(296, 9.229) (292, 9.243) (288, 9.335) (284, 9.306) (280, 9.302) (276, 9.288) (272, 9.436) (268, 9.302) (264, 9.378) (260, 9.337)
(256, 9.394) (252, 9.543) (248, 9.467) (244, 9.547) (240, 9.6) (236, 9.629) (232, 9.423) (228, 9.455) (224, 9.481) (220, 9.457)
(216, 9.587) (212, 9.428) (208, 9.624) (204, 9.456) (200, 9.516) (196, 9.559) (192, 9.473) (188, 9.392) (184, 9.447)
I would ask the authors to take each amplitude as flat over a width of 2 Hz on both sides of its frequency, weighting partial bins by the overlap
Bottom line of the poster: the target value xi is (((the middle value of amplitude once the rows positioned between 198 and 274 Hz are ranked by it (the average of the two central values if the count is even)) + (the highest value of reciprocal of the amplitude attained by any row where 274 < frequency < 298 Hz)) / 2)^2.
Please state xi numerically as 22.9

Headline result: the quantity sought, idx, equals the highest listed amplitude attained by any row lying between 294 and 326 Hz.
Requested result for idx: 9.372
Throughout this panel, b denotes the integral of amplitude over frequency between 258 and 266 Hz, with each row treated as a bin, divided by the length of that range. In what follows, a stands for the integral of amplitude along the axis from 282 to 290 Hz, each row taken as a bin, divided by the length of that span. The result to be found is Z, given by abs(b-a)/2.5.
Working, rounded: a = 9.32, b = 9.36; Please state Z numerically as 0.015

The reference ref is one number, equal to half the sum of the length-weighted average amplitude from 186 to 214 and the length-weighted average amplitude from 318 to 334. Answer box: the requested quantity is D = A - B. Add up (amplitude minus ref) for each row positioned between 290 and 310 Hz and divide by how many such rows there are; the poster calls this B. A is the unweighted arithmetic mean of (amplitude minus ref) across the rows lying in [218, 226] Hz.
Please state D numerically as 0.18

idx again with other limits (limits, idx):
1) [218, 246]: 9.629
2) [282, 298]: 9.335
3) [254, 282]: 9.436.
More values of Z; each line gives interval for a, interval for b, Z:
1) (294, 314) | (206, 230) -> 0.086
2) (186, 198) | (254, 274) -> 0.042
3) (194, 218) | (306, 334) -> 0.084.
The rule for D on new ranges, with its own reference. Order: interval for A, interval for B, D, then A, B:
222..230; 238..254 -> -0.07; 0.05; 0.125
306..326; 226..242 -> -0.23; -0.12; 0.112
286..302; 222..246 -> -0.24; -0.13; 0.108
